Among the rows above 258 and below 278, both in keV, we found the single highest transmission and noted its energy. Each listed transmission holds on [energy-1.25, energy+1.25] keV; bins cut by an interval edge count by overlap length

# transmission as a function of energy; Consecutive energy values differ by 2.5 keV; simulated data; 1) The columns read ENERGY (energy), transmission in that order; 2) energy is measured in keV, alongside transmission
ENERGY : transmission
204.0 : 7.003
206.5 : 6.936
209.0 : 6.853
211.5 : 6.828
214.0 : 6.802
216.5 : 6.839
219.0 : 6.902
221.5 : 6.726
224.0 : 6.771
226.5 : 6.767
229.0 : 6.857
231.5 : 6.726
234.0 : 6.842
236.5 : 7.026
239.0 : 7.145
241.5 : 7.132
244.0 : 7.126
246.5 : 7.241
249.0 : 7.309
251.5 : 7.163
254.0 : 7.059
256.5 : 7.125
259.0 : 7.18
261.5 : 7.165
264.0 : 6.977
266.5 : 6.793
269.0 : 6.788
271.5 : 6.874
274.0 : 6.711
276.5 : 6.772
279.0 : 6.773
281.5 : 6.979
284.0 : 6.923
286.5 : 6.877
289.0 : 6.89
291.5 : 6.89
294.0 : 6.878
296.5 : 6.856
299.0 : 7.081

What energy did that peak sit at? 259.0 keV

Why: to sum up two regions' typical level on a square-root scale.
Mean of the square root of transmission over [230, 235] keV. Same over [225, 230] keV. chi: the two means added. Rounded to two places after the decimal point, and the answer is 5.21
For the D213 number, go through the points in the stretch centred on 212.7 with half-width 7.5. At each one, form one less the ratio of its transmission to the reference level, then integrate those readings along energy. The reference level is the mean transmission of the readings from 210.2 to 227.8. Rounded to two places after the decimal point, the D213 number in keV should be -0.12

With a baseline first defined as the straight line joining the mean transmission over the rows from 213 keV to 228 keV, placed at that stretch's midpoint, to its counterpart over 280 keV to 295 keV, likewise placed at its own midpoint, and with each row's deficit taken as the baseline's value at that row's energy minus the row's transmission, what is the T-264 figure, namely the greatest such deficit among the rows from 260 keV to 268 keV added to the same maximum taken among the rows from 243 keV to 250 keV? -0.21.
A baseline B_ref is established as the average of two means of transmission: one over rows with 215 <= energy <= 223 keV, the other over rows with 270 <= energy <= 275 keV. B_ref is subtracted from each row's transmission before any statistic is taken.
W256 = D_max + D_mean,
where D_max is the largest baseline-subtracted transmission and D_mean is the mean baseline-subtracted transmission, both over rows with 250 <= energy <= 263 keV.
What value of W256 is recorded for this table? 0.70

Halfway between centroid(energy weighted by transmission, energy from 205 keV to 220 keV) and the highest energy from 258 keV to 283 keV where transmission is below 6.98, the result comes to 247.1 keV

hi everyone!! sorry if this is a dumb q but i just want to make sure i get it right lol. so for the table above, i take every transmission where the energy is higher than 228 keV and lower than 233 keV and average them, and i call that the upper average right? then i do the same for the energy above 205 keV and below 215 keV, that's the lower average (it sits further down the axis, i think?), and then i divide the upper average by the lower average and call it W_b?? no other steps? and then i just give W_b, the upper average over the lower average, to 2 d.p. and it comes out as 0.99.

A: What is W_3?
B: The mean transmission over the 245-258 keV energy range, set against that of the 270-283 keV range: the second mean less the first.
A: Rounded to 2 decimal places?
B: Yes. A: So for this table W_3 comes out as -0.36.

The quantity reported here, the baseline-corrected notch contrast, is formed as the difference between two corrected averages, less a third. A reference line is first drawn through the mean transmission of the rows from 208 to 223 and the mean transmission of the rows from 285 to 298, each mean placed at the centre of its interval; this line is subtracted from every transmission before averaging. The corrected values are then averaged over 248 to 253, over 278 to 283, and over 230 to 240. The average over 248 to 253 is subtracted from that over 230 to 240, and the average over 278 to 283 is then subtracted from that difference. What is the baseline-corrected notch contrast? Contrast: -0.3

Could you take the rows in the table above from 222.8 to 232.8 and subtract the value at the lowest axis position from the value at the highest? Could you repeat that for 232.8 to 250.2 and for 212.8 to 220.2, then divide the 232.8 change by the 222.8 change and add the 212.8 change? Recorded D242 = -10.3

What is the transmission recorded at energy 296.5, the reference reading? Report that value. 6.856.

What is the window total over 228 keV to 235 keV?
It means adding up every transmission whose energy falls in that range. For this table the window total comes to 20.4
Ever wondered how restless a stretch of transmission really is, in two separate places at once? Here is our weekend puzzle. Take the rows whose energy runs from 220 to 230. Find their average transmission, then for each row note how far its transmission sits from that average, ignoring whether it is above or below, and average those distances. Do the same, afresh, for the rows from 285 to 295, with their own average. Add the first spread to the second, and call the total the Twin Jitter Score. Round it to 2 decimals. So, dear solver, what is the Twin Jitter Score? 0.04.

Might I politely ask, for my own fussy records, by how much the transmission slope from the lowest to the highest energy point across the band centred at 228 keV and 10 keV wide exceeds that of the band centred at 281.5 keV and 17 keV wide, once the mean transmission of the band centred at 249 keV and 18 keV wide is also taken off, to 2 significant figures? -7.2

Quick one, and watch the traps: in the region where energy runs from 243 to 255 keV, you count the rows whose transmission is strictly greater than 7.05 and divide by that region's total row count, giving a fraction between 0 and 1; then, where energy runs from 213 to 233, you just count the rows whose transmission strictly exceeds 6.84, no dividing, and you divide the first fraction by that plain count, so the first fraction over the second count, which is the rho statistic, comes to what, 0.50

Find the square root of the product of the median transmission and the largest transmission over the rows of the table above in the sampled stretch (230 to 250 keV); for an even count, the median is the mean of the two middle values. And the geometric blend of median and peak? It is 7.2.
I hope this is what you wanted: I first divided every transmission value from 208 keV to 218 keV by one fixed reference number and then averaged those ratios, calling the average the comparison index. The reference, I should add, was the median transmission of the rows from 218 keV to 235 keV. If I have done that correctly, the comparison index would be 1.01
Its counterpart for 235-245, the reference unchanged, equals 1.05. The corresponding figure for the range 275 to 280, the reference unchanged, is 1.00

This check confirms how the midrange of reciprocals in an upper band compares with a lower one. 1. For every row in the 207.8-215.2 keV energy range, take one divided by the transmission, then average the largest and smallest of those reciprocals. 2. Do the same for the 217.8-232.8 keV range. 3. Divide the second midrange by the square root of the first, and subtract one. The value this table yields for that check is -0.616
